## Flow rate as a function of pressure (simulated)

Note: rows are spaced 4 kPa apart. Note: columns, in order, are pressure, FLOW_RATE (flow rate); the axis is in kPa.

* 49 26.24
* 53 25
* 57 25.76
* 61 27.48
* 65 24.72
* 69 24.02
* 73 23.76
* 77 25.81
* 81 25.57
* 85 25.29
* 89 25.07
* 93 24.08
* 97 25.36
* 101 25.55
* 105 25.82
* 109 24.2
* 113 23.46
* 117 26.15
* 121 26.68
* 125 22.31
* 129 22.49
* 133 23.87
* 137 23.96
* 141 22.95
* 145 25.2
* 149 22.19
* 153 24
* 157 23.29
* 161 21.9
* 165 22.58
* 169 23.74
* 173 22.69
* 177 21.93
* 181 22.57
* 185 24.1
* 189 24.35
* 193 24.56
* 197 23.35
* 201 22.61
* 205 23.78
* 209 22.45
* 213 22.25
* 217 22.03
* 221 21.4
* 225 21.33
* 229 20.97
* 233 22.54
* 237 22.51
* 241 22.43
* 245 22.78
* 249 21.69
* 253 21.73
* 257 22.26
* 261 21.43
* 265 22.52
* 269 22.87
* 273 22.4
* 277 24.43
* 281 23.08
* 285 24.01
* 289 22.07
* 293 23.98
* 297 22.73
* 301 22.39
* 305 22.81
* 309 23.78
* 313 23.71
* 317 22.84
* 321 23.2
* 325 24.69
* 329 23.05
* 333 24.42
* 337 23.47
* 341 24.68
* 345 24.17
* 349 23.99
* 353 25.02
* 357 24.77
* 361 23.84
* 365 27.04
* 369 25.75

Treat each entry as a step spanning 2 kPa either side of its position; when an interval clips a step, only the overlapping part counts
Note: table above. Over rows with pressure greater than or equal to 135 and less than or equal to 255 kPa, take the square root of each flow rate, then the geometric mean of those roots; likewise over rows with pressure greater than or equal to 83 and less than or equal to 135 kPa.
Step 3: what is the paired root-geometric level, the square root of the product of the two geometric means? 4.87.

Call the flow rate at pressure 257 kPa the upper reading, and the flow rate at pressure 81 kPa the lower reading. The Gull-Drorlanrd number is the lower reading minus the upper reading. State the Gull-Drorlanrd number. 3.3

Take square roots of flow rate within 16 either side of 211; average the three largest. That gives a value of 4.82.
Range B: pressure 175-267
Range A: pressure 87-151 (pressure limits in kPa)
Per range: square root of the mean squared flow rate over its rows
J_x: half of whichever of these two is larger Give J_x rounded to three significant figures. 12.2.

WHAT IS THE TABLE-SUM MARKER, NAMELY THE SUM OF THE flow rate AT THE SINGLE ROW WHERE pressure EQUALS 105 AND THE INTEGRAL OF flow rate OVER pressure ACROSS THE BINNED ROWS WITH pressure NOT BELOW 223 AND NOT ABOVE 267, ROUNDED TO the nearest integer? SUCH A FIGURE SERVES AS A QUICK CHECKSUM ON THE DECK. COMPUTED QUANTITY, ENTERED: 995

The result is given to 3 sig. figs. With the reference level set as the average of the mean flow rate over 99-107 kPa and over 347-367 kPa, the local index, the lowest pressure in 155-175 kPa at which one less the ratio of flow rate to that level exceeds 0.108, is 161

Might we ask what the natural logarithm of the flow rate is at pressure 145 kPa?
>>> 3.23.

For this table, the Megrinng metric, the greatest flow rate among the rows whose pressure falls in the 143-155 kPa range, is 25.2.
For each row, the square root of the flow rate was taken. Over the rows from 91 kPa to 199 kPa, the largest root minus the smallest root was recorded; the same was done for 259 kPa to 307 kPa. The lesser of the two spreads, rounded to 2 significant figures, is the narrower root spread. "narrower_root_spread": 0.31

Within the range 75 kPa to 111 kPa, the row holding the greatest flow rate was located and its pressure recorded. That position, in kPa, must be 105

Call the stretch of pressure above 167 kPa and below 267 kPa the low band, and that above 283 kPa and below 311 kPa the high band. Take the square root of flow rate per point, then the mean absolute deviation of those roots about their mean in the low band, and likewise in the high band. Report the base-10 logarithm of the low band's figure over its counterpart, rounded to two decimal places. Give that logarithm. 0.01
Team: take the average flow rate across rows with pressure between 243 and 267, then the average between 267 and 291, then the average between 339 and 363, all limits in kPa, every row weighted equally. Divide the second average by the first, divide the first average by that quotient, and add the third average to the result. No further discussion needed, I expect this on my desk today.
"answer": 45.5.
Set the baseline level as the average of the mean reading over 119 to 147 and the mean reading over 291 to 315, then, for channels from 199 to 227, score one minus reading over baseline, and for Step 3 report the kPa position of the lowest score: 205 kPa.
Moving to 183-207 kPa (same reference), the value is 193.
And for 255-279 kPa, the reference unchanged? 277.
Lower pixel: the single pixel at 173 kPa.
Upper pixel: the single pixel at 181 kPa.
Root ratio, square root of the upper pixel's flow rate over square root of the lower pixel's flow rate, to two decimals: 1.00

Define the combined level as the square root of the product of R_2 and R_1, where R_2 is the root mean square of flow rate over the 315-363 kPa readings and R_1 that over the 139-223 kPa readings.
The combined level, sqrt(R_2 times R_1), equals 23.5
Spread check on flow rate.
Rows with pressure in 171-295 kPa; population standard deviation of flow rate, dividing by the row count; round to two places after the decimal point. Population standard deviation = 0.96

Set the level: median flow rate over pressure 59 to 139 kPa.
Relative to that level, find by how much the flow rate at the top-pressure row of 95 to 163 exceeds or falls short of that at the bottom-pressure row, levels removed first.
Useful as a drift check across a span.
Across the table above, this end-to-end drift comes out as -3.5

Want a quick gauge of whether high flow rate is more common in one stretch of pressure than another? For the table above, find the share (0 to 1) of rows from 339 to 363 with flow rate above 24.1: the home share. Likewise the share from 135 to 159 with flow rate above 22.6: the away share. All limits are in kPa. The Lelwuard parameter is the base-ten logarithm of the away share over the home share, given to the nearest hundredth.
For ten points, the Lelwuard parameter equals 0.10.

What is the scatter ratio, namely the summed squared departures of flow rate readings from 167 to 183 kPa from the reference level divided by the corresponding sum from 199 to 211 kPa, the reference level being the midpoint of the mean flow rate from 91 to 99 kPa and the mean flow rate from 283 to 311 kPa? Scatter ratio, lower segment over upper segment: 1.9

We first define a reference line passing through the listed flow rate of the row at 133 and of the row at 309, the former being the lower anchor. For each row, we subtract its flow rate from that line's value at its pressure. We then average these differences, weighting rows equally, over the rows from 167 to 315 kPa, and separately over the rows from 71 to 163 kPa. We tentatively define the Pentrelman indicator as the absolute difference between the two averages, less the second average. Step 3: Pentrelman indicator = 1.9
